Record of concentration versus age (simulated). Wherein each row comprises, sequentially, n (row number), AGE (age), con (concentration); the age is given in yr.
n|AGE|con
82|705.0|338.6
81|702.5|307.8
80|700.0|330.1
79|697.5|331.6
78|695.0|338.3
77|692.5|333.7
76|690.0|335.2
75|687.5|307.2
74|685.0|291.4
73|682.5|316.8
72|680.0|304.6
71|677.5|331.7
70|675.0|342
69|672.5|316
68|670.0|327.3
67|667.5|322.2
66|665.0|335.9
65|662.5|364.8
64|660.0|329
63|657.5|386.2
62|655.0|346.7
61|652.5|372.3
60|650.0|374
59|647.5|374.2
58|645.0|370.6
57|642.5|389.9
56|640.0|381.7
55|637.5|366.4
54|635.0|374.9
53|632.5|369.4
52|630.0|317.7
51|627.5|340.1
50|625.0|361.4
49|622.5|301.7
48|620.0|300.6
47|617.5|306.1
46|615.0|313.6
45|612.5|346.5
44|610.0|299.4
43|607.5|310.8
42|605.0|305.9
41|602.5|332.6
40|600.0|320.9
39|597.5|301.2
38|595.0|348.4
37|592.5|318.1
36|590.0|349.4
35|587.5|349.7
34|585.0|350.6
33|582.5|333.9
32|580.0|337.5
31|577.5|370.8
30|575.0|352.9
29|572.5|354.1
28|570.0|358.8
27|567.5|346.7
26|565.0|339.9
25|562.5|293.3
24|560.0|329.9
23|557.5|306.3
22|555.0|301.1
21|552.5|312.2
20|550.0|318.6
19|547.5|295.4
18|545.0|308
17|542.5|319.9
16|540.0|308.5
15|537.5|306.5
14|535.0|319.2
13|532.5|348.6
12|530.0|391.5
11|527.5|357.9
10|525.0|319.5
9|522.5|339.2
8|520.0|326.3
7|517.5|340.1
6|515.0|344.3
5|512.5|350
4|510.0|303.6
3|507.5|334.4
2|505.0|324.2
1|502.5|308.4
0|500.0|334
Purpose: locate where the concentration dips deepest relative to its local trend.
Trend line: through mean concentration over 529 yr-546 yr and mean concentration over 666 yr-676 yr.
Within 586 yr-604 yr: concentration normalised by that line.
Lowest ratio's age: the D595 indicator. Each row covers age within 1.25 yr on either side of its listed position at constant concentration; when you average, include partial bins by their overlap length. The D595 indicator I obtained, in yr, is 597.5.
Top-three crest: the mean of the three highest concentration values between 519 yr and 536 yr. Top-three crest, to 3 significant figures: 366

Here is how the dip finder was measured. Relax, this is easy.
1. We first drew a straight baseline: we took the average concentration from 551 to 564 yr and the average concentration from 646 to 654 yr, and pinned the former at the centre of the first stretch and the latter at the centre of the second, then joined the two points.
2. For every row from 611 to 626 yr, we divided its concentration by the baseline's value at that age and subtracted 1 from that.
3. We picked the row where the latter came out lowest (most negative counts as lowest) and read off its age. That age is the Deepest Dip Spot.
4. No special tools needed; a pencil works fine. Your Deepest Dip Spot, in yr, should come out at 622.5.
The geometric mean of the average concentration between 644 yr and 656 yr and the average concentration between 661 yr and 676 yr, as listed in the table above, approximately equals 351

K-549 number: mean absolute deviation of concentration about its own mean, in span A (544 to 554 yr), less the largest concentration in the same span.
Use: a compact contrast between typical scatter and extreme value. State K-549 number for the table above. -312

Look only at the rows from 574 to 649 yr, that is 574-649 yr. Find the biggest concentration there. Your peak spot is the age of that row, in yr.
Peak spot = 642.5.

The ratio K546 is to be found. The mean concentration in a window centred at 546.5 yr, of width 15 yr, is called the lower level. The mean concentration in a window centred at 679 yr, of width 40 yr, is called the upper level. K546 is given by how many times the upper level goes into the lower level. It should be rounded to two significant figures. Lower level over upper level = 0.95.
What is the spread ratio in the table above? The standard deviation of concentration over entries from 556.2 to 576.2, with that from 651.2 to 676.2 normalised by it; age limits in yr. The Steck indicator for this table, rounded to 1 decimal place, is 1.0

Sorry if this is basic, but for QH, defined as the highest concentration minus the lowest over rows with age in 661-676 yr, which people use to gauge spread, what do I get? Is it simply 49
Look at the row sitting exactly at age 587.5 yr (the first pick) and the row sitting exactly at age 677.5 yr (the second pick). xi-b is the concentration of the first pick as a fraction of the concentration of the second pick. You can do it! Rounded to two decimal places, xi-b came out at 1.05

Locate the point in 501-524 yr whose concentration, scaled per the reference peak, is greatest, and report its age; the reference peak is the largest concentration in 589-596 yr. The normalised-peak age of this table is 512.5 yr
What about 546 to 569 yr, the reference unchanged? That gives 567.5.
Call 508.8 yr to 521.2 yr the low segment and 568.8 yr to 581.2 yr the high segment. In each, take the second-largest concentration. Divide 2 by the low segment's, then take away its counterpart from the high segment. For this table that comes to -359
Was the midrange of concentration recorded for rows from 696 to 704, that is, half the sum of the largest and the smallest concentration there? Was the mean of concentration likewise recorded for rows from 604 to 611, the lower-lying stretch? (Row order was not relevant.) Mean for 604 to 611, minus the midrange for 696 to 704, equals -14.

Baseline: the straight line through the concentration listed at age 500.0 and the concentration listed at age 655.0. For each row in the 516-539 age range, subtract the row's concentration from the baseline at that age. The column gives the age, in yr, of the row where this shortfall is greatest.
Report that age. 537.5 yr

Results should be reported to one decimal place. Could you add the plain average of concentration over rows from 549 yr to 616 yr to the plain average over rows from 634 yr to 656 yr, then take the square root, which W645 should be 26.5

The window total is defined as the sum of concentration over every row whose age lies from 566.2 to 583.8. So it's 2455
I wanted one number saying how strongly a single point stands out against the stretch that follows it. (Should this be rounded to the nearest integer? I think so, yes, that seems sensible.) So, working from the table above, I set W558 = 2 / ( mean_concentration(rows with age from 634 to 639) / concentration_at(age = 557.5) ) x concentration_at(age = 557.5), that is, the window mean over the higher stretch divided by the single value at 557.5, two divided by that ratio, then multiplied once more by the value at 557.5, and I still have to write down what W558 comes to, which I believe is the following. 506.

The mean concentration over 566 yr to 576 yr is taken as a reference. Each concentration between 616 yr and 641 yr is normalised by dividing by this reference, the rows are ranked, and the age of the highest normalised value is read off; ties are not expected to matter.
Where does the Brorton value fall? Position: 640.0 yr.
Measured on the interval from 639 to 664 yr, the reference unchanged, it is 642.5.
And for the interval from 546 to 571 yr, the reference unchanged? 570.0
